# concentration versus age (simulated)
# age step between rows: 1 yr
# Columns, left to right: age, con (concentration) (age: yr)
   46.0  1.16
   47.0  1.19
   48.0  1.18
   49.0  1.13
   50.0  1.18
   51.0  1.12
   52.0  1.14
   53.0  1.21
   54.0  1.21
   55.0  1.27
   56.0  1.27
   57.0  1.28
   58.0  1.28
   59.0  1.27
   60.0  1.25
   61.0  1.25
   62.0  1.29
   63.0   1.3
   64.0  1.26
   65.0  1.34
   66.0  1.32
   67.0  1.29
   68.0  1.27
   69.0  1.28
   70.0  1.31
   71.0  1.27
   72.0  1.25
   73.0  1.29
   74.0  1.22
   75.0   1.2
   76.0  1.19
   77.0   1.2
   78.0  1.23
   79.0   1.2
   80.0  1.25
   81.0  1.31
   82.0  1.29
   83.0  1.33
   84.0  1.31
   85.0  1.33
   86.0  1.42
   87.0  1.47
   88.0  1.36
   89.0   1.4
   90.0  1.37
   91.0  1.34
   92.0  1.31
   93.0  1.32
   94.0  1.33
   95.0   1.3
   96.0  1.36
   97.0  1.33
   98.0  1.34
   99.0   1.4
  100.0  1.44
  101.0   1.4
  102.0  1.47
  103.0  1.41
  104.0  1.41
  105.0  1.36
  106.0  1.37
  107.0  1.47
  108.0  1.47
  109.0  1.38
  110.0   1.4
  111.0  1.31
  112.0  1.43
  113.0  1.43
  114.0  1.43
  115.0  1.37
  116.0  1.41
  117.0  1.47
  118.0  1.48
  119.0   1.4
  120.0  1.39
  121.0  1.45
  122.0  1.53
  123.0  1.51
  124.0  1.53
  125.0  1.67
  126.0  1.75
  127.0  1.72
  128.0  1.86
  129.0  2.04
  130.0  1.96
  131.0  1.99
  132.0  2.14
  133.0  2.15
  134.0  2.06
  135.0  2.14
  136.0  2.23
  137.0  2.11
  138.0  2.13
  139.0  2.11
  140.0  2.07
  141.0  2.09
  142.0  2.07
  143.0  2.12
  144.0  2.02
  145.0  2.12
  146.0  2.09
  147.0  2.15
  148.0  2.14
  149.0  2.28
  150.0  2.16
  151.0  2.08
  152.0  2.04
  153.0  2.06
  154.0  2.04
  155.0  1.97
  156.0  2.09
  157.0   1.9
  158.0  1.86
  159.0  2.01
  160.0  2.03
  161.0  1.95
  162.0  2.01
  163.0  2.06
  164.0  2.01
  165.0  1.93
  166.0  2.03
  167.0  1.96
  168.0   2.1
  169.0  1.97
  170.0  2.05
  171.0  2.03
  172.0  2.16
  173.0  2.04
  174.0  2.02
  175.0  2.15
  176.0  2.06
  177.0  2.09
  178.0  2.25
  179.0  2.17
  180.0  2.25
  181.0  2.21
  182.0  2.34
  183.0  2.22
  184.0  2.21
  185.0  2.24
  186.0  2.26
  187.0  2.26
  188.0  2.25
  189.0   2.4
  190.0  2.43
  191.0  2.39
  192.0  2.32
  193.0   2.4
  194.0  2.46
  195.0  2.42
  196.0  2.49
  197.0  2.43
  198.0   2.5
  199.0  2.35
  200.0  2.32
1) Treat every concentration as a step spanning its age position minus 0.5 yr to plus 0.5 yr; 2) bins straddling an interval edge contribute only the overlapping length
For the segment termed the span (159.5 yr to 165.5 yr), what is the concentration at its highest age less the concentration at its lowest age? -0.10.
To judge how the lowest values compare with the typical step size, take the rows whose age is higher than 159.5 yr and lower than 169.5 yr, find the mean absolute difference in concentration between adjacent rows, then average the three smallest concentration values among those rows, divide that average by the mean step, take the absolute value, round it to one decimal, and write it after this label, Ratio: 23.1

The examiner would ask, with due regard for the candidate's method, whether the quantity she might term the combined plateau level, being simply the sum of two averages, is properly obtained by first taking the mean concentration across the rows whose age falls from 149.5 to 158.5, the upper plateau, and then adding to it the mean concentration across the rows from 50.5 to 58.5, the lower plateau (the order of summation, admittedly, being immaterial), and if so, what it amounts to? 3.2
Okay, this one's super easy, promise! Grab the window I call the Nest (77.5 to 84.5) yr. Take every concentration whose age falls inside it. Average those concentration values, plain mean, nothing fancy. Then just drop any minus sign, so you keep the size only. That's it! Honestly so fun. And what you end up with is 1.3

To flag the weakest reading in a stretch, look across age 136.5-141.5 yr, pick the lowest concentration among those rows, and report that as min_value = 2.07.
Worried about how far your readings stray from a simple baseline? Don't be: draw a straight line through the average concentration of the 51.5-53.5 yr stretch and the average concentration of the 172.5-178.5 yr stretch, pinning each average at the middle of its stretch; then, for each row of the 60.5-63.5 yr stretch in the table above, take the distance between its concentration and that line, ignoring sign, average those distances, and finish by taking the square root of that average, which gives 0.18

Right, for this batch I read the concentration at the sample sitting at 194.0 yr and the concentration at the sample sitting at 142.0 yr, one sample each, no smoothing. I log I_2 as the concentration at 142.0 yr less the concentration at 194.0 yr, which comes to -0.39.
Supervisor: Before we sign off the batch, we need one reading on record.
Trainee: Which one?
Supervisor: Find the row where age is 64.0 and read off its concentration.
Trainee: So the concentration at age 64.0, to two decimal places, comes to 1.26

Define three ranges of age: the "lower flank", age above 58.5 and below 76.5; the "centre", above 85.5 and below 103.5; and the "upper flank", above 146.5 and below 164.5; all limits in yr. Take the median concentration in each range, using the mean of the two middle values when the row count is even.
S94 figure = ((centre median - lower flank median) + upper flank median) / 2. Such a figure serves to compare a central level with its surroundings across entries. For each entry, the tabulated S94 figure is 1.07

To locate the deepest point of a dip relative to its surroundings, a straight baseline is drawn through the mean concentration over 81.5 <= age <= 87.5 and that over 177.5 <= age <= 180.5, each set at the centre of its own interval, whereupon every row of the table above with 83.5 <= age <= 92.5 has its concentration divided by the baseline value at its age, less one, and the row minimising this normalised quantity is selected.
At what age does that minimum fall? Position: 92.0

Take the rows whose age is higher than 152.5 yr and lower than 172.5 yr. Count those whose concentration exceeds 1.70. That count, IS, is 20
